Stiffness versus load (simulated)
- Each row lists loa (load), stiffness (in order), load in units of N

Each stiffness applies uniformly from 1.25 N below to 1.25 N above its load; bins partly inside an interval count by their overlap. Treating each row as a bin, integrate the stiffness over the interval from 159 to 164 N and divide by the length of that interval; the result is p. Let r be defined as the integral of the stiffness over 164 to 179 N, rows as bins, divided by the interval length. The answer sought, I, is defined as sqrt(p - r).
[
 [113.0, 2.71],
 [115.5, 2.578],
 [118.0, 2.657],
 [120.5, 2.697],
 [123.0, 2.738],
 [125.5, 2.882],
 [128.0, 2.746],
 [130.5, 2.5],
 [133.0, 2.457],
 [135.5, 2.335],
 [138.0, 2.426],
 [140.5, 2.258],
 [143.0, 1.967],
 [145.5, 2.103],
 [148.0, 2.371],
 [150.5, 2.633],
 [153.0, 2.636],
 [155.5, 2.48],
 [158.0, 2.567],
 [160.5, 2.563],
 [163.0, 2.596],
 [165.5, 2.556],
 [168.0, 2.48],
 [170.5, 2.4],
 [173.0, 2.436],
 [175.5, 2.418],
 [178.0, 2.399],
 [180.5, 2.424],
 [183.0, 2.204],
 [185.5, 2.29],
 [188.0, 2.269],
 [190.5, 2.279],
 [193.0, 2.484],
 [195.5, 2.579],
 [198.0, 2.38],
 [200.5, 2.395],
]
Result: 0.36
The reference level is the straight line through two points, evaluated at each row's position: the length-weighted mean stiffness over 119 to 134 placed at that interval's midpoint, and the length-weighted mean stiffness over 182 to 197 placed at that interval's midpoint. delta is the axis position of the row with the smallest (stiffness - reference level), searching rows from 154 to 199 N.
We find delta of 183.0 N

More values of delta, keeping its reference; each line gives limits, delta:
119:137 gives 135.5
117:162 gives 143.0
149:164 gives 155.5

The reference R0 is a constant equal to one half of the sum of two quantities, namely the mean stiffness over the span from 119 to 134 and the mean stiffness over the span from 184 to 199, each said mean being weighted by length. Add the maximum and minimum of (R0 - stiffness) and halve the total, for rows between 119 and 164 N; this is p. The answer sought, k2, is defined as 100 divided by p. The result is 992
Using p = 0.101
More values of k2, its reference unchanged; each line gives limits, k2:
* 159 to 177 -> 3665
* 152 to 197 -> 950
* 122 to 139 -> -1202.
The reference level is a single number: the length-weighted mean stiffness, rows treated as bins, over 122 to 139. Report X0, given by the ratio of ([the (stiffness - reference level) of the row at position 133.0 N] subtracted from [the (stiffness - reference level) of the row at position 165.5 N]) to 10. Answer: 0.01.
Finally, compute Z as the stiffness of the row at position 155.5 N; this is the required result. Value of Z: 2.48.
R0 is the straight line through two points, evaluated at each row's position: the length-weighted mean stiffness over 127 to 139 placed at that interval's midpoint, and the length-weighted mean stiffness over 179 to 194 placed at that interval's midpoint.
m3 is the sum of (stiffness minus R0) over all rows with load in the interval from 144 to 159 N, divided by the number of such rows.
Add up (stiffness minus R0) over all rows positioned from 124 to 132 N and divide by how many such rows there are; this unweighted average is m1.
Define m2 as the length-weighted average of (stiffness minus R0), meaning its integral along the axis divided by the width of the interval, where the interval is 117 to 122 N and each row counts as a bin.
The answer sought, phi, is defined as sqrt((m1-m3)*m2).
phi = 0.160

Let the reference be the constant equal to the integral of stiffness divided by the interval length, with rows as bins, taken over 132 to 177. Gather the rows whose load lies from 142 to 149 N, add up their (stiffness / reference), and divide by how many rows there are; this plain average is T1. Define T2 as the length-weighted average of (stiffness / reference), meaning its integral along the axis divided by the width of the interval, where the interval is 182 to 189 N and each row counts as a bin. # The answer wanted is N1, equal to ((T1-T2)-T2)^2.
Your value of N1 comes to 0.95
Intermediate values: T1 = 0.88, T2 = 0.93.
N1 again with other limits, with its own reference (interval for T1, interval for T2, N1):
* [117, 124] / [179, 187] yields 0.62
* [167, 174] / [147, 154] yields 1.20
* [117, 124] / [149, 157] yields 1.02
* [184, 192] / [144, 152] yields 1.02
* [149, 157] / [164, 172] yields 0.96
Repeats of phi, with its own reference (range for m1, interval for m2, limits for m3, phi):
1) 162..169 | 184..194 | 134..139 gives 0.044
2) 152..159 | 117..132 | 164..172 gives 0.090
